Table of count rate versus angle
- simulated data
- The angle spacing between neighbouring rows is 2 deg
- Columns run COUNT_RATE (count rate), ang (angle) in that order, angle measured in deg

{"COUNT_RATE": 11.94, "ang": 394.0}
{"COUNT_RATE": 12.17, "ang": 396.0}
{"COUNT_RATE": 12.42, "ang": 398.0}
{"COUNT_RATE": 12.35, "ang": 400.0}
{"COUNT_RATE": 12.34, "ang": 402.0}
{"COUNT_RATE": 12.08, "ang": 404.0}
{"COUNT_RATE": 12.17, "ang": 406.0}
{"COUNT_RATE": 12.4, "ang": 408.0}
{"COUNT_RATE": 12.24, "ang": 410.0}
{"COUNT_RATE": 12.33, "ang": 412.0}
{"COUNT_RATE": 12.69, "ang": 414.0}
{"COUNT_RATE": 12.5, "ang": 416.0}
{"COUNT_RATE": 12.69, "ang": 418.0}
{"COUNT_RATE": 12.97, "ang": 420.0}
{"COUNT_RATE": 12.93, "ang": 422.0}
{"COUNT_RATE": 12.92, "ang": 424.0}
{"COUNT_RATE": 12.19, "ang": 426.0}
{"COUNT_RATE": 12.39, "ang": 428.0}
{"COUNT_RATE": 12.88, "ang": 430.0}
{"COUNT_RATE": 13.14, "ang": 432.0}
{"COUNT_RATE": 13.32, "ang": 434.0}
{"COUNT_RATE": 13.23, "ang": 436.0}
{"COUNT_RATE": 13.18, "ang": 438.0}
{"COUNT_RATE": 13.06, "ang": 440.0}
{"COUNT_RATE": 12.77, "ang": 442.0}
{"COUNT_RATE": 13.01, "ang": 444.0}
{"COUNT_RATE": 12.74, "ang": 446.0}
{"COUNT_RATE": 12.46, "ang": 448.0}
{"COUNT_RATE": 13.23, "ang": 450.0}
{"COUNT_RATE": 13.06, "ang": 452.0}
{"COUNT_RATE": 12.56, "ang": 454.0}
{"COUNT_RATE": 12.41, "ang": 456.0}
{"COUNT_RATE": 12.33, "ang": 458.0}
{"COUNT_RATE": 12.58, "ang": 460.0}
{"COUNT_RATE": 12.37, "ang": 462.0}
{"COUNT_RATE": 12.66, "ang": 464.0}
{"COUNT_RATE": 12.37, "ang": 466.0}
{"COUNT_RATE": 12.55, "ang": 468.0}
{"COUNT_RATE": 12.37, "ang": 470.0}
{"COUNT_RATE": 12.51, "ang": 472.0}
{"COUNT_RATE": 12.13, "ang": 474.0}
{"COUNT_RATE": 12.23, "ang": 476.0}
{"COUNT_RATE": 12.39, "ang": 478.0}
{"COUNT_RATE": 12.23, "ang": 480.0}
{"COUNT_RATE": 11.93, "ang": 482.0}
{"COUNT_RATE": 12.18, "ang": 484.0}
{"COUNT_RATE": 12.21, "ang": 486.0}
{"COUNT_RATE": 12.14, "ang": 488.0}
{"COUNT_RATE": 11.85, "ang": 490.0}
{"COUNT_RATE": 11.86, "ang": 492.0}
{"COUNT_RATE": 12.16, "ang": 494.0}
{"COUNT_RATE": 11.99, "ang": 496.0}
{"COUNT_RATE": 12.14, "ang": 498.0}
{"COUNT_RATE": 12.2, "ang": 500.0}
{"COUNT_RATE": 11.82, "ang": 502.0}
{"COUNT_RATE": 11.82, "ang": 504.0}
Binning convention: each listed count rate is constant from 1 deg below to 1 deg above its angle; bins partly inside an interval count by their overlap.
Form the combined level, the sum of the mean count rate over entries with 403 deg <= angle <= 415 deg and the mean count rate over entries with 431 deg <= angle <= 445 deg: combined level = 25.4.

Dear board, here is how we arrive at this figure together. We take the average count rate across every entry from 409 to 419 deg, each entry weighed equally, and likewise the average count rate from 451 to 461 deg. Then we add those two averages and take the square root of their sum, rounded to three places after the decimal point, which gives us 5.008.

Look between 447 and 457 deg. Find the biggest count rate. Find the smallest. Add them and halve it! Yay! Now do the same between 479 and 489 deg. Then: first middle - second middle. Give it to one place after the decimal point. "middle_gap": 0.7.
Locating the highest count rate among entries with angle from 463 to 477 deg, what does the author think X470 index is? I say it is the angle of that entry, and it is 464.0 deg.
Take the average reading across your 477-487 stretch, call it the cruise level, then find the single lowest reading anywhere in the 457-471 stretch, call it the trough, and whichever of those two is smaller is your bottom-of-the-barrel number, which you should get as 12.2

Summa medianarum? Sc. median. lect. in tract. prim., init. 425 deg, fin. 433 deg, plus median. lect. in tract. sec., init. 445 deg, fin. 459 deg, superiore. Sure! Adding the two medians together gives 25.2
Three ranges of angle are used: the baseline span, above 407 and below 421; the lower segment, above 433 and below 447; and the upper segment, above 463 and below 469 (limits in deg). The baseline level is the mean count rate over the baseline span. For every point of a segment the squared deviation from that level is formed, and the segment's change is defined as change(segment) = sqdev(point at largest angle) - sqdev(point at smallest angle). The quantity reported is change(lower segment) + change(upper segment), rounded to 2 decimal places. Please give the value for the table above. -0.57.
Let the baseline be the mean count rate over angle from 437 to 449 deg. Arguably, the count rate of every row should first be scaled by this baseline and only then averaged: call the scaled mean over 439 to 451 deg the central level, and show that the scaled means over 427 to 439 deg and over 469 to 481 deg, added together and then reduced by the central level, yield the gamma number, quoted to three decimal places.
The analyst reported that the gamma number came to 0.968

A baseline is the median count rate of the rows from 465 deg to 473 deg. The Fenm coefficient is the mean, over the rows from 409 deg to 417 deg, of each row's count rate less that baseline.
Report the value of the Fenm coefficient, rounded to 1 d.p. 0.0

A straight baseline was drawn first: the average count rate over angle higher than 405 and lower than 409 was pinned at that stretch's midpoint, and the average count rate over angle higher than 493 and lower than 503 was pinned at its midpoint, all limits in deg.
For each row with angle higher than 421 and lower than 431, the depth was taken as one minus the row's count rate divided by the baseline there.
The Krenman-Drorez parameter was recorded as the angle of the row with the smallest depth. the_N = 422.0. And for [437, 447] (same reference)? 438.0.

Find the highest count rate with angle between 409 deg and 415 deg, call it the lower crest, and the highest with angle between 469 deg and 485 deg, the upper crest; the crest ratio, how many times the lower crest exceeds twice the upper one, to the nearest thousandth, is 0.507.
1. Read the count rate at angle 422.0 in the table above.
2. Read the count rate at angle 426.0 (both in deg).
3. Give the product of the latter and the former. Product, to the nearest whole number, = 158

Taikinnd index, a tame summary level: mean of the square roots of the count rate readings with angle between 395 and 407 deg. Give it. 3.50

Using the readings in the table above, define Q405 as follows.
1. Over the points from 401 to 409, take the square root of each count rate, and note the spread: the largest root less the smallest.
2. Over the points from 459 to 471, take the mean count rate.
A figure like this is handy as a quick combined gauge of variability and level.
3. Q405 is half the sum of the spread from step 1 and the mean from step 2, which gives 6.26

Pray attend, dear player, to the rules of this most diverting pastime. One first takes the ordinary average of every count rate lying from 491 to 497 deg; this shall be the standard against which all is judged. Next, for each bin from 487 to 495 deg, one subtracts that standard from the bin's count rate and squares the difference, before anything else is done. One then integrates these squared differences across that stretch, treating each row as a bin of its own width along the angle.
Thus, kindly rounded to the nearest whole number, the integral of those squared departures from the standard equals 0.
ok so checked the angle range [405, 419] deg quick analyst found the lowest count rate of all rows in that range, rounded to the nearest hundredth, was 12.17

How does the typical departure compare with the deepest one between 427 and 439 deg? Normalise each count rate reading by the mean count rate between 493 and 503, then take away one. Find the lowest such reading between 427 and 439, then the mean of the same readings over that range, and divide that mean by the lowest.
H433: 2.9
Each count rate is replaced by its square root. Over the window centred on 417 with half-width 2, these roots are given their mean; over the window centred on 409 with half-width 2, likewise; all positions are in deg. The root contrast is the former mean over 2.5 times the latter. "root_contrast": 0.404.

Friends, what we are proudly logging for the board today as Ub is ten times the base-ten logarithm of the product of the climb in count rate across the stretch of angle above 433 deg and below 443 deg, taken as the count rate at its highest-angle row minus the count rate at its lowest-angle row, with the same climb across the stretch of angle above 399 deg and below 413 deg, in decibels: -19.6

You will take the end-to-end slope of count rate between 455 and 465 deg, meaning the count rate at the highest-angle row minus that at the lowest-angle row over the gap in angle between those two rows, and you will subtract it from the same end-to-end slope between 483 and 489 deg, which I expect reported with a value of -0.04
